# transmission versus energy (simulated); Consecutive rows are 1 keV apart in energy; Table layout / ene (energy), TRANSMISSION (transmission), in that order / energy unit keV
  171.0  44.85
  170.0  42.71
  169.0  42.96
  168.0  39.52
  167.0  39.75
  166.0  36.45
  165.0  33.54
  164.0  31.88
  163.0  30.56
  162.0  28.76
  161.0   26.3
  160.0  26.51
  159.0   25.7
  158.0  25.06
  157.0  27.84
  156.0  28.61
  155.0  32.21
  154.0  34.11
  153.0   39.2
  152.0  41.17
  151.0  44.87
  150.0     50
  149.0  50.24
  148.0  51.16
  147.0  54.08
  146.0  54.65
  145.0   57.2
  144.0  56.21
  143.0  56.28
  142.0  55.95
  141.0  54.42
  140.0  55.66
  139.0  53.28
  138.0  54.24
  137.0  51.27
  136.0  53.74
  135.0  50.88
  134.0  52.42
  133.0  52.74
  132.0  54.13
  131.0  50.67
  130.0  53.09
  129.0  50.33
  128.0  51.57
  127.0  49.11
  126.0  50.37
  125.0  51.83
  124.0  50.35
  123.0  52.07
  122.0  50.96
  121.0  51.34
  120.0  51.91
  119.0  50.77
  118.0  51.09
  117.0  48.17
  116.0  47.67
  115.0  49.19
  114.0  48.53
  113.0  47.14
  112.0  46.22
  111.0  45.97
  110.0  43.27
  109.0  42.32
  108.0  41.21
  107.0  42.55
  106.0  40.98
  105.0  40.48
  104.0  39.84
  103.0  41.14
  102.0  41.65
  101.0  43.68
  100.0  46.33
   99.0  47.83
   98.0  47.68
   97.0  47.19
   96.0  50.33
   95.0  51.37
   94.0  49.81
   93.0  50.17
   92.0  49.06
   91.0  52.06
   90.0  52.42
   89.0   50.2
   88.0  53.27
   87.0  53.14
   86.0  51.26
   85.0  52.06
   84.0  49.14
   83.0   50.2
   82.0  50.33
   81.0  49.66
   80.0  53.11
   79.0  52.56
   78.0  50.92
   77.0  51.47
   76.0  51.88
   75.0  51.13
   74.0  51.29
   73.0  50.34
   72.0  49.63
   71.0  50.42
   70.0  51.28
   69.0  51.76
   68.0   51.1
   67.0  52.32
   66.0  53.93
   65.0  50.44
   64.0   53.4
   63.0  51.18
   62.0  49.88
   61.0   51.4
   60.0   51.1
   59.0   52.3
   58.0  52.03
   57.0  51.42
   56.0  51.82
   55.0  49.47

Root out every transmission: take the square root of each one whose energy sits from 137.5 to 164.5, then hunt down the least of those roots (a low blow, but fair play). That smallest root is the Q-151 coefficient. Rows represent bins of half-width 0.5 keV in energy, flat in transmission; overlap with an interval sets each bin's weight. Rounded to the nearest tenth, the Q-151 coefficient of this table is 5.0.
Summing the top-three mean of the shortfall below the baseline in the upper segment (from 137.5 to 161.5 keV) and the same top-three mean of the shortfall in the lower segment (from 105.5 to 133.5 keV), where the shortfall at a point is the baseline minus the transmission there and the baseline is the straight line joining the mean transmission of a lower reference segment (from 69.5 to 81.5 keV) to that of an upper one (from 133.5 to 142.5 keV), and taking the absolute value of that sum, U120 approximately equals 40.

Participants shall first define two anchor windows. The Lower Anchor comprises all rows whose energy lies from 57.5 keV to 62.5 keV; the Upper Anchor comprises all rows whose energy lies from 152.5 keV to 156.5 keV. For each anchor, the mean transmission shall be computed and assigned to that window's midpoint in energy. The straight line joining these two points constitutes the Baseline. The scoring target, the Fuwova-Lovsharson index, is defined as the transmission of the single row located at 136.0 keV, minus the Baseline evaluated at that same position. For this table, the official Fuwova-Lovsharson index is 17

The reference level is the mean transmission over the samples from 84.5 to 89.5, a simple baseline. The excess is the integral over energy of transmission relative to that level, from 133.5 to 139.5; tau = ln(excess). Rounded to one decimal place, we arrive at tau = 1.4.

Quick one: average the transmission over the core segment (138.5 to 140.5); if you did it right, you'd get 54.5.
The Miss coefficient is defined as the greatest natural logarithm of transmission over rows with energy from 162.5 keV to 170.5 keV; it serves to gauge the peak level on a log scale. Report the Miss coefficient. 3.76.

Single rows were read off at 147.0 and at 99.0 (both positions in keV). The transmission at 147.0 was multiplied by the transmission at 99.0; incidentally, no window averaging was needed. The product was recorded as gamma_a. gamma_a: 2587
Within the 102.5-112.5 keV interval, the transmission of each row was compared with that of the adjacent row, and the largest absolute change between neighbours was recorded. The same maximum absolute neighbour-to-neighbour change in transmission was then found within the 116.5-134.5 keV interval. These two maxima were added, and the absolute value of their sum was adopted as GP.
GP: 6.2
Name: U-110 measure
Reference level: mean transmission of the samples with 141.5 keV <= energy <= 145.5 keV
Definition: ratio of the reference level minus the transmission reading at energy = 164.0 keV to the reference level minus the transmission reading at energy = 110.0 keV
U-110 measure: 1.87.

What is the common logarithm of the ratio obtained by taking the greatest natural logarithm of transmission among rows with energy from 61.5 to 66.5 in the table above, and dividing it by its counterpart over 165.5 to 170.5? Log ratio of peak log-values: 0.026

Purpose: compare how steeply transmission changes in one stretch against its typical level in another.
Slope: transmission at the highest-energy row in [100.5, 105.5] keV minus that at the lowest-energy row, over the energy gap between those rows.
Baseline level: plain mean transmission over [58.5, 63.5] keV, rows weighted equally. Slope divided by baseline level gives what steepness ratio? -0.016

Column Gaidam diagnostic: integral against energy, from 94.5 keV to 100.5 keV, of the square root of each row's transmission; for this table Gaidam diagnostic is 41.8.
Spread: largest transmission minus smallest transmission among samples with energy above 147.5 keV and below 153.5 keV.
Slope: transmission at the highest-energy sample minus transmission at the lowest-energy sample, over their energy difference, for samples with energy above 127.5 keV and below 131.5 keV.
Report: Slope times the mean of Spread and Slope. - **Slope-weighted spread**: -2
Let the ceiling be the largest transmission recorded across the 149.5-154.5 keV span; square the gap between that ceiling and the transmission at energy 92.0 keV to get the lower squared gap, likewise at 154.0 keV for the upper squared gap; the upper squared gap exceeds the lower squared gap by 252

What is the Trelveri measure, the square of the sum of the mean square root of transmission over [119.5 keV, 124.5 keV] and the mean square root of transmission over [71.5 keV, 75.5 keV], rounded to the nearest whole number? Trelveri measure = 204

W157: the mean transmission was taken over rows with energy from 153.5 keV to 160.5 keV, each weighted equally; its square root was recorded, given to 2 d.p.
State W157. 5.35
